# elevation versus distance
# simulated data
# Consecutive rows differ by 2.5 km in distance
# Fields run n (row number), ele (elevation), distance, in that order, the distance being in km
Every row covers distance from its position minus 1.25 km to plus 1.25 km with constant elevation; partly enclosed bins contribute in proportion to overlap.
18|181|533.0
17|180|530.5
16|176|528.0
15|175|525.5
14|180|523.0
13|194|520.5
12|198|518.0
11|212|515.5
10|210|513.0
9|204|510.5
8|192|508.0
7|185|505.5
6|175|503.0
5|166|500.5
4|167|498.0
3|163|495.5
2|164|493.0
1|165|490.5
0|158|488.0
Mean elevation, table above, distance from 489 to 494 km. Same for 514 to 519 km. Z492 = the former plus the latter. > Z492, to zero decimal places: 370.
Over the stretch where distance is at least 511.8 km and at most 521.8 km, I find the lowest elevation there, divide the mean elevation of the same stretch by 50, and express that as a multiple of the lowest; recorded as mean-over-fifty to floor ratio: 0.0210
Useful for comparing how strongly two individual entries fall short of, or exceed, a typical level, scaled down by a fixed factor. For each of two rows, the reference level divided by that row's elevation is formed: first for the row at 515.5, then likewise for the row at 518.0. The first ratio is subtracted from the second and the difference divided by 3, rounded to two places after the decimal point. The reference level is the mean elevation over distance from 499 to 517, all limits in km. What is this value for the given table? 0.02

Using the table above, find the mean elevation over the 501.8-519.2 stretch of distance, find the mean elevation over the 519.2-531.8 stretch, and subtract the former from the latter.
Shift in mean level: -16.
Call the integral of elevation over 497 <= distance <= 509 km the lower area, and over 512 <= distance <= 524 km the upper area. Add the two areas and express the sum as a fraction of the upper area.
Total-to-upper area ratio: 1.89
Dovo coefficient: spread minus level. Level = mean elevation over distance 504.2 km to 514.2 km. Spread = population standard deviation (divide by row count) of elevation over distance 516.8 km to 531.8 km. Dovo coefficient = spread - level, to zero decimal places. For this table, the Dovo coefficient -189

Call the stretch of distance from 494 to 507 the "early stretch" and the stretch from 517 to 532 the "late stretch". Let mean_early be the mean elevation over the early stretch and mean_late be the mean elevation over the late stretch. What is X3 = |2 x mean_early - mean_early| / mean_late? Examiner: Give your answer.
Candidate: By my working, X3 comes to 0.93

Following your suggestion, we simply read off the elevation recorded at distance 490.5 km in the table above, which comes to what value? 165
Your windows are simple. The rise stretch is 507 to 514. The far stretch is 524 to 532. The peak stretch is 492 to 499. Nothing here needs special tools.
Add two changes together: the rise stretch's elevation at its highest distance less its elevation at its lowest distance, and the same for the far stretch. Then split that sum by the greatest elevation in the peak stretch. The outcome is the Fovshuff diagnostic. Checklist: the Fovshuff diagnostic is 0.138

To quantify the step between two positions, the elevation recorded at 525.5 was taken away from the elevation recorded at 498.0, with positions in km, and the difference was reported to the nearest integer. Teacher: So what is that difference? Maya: -8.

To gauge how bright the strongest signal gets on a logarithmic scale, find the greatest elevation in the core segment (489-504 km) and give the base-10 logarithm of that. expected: 2.24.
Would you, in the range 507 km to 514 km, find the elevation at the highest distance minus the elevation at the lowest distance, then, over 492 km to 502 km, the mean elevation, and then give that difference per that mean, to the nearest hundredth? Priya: 0.11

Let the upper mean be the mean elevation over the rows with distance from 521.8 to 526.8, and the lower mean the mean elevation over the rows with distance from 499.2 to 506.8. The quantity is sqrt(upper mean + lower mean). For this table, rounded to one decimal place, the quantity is 18.8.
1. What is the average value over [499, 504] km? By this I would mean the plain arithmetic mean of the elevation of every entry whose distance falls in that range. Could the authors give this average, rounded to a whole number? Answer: 170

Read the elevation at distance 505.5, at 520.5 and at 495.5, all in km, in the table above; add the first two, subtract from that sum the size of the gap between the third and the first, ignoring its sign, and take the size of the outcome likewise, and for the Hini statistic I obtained 357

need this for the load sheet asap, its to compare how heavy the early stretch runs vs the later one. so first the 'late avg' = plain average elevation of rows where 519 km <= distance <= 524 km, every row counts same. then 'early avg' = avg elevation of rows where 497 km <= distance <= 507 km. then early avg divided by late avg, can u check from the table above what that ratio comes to 0.93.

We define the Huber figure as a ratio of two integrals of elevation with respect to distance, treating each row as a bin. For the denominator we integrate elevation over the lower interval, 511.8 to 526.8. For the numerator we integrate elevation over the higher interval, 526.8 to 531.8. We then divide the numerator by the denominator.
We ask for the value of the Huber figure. 0.3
